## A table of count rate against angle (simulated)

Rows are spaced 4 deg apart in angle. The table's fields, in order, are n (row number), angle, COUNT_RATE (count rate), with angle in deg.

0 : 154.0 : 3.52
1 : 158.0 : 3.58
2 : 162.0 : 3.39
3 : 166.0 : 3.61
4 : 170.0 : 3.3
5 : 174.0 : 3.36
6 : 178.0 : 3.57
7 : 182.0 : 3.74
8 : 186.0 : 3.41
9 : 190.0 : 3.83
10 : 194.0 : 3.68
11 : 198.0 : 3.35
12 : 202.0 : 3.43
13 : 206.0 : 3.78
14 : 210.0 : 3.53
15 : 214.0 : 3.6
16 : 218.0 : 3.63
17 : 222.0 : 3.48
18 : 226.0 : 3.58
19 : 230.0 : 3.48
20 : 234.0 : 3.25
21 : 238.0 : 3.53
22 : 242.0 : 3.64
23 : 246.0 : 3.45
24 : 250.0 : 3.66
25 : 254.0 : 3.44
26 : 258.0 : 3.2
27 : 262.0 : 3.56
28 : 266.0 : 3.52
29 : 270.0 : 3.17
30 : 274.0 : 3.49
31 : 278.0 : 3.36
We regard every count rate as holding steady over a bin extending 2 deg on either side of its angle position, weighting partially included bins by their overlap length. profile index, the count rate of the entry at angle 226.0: 3.58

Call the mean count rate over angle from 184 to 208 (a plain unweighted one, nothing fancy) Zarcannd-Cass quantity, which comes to 3.58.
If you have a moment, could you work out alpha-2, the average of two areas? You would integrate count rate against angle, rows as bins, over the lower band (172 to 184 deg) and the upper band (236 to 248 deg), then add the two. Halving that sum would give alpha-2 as 43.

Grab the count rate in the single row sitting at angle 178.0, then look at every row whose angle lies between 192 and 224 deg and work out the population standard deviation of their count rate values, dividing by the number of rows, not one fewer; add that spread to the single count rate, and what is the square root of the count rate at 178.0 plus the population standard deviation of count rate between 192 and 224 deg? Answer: 1.92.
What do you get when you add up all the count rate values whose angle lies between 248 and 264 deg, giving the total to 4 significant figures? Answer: 13.86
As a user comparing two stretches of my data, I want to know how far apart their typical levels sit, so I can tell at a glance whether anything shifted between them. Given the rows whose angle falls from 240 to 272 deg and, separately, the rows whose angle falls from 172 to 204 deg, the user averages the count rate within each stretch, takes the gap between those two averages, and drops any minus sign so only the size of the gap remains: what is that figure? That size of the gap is 0.091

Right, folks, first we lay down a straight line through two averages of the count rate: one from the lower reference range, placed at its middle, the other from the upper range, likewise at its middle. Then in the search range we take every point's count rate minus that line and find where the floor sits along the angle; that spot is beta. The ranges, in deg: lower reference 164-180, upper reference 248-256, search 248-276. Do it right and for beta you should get 270.0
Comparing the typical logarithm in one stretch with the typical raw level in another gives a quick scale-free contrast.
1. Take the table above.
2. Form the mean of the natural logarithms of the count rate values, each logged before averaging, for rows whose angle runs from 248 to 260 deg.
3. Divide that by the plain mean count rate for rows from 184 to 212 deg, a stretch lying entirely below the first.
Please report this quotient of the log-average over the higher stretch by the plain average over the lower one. 0.345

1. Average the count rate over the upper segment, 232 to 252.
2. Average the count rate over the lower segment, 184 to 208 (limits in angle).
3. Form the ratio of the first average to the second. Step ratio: 0.98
